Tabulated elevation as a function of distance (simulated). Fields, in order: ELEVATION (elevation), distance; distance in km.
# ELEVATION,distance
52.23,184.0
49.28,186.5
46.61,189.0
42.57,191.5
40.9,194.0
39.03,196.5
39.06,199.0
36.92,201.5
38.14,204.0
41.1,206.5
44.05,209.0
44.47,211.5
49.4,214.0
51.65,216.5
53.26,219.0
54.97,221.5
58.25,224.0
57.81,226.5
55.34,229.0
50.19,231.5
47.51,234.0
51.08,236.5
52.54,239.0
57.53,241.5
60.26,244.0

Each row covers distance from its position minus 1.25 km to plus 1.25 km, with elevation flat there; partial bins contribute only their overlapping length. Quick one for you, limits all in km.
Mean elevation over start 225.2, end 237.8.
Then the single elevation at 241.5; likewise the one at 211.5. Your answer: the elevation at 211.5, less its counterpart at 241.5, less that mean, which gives -65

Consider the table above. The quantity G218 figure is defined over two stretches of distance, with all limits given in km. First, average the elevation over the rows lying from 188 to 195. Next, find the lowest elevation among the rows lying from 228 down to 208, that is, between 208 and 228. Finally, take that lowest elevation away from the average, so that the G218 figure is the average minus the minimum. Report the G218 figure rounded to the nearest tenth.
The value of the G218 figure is -0.7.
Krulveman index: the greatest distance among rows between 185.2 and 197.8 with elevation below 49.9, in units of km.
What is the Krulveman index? 196.5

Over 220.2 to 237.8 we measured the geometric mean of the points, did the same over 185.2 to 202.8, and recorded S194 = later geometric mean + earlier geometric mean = 95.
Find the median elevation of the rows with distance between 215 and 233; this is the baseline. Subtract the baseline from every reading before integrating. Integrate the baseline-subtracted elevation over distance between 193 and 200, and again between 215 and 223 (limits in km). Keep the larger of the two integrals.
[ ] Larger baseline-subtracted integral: -13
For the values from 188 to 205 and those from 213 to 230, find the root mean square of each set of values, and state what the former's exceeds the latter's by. -14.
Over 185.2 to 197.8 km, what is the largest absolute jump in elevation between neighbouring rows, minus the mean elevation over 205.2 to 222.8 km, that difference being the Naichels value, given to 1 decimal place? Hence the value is -44.4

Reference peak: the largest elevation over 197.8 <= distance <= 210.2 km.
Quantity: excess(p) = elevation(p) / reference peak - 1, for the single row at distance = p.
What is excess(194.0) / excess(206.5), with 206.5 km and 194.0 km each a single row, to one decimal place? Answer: 1.1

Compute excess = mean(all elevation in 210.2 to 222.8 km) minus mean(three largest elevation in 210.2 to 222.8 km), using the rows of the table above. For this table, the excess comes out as -2.54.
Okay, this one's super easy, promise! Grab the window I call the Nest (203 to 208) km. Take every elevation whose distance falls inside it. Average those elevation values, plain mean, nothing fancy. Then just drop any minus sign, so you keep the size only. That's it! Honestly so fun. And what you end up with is 40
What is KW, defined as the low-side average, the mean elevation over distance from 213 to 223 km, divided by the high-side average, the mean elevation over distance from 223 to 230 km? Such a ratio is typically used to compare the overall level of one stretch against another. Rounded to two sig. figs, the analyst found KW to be 0.92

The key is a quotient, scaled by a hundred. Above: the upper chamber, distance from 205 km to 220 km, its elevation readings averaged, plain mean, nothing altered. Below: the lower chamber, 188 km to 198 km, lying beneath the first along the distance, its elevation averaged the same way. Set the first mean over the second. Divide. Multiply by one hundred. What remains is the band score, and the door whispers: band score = 112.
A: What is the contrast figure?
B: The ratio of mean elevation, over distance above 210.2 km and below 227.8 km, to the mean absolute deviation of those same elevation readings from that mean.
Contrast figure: 14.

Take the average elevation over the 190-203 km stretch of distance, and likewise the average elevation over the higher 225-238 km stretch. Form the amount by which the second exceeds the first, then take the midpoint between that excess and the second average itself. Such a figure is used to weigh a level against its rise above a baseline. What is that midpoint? 33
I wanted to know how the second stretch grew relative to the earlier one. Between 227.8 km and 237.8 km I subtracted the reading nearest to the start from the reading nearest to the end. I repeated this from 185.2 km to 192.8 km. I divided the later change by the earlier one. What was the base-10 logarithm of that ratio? -0.20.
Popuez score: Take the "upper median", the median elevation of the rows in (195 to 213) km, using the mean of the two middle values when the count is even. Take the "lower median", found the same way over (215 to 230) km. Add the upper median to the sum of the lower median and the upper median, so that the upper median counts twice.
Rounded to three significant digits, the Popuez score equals 133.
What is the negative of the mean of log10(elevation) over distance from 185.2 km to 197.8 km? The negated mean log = -1.64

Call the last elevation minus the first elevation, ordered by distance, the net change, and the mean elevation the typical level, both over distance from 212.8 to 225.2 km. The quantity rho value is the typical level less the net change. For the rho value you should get 45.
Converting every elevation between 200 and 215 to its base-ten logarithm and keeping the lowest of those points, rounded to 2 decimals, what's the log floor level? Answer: 1.57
